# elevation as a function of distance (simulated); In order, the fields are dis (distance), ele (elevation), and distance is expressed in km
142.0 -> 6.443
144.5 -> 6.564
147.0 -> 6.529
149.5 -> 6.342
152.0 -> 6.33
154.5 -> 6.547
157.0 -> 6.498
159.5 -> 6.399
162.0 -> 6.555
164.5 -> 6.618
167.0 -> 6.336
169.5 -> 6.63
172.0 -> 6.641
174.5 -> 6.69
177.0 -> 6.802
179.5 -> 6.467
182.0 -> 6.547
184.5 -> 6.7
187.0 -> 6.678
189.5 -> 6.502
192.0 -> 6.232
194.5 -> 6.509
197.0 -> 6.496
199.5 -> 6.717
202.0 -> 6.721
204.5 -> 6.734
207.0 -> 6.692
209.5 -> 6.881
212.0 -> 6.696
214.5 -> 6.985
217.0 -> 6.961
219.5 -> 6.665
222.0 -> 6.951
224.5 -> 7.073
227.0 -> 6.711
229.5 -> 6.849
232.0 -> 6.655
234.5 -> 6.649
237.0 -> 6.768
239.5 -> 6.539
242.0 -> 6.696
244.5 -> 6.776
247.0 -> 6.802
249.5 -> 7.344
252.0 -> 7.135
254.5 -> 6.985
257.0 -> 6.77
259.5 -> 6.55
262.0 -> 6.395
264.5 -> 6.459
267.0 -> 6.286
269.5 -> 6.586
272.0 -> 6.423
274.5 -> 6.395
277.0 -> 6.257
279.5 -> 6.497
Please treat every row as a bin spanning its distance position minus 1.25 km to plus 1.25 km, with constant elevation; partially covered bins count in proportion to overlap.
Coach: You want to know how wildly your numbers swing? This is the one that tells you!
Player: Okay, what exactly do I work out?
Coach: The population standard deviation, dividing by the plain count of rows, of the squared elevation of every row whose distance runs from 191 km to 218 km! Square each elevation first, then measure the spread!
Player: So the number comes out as 2.8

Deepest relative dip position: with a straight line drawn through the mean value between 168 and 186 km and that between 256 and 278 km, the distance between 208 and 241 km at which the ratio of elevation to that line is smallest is 239.5 km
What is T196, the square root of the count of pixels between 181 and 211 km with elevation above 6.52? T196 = 2.83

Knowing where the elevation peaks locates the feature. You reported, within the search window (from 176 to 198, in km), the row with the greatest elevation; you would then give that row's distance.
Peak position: 177.0 km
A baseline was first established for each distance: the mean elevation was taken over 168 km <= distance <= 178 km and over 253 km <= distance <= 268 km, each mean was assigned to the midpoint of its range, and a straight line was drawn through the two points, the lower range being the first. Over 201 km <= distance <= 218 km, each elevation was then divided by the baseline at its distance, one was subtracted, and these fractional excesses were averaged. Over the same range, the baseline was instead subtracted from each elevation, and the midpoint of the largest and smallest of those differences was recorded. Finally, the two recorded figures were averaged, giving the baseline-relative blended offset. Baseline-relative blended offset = 0.11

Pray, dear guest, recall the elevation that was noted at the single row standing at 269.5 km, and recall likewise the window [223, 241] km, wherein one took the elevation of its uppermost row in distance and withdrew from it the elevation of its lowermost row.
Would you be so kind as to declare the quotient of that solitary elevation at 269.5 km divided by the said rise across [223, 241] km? -12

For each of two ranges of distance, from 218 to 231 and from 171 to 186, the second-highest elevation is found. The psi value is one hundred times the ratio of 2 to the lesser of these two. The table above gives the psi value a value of 29.9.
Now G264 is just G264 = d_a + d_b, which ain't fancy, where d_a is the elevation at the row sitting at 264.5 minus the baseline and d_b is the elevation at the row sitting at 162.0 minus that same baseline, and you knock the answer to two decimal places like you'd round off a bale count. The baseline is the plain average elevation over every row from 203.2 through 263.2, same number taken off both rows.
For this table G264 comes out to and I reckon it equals -0.59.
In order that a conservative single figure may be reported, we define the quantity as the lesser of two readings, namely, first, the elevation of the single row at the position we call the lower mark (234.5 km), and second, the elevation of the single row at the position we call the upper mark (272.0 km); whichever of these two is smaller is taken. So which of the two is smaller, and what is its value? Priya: 6.42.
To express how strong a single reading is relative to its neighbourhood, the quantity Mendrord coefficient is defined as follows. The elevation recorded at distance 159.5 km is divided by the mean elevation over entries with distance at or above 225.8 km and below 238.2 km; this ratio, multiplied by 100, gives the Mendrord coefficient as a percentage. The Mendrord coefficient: 95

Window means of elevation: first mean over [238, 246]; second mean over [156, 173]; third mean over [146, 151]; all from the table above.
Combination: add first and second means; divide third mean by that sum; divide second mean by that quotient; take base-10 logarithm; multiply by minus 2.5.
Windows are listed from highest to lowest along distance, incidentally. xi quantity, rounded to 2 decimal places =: -2.82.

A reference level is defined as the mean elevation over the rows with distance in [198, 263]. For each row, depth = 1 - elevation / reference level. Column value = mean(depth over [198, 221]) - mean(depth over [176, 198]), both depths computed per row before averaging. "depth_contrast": -0.035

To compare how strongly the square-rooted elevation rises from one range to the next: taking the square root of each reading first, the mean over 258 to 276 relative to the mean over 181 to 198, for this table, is 0.99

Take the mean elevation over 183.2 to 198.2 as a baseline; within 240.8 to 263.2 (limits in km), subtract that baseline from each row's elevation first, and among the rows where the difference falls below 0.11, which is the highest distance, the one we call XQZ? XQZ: 262.0 km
